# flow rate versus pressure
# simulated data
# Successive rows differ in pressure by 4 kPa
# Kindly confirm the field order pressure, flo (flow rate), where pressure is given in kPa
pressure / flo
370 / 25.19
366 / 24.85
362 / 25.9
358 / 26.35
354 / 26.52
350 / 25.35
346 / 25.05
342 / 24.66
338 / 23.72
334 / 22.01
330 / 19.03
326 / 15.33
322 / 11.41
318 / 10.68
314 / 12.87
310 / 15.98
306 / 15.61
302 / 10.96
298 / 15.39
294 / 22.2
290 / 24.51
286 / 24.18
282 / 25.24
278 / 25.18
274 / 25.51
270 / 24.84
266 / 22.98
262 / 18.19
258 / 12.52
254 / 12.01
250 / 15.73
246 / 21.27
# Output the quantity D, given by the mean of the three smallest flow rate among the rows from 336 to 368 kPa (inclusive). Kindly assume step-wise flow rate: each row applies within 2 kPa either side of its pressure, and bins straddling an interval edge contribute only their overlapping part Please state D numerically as 24.4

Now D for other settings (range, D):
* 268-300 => 20.6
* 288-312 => 14.0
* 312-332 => 11.7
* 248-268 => 13.4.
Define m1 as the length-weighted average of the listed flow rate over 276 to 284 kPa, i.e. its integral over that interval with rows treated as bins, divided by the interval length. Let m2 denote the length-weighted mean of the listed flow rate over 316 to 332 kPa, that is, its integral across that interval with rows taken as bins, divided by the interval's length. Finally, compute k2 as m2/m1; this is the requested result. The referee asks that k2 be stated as 0.56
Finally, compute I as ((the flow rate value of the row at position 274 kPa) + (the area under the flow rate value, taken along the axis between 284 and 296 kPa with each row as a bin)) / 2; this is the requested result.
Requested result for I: 155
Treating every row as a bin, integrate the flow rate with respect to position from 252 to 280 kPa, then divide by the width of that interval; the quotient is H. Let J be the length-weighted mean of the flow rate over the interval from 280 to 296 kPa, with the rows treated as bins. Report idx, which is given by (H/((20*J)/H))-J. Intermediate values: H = 20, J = 24.0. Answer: -23.2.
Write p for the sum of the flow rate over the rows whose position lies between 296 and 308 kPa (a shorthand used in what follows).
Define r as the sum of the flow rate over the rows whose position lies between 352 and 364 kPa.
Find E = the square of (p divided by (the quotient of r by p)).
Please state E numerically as 500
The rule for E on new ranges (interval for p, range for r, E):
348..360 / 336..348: 6943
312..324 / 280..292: 273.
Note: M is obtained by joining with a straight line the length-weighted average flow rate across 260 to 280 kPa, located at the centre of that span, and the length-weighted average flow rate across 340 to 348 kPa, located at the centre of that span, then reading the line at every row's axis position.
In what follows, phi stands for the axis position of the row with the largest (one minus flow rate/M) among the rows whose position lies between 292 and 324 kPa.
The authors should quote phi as 318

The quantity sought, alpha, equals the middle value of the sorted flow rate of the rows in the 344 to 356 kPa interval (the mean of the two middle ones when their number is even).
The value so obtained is 25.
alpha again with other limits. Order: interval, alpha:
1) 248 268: 16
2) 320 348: 22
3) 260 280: 25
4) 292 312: 16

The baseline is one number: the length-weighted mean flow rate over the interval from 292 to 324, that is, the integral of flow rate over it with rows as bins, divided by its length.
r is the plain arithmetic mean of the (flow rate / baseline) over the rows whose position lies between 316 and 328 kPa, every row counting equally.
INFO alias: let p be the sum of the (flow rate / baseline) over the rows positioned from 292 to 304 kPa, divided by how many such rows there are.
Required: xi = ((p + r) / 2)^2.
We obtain 1.0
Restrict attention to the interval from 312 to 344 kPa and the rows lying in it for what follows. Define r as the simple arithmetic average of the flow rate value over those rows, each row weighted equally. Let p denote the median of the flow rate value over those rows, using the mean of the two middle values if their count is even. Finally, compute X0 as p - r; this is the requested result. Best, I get -0.3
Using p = 17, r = 17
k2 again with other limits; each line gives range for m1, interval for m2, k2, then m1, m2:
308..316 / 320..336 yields 1.17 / 14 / 17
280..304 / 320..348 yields 0.99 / 20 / 20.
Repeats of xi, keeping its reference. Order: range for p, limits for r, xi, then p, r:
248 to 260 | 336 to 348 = 1.7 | 0.93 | 1.70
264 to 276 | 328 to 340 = 2.6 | 1.70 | 1.50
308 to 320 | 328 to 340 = 1.5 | 0.92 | 1.50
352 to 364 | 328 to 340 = 2.8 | 1.82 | 1.50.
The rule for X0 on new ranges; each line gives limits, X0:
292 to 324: -0.3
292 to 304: -0.8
